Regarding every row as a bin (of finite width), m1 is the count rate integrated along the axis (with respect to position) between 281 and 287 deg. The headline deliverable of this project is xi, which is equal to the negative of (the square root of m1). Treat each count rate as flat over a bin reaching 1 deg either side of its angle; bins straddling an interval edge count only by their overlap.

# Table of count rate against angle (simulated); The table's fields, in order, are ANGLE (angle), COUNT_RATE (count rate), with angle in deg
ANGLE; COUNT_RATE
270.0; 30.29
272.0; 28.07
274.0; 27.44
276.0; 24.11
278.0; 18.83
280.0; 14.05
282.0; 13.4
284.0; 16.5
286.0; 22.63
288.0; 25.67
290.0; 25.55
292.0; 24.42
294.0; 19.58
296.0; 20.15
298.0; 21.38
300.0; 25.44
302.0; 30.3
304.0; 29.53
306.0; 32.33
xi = -10.2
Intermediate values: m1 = 105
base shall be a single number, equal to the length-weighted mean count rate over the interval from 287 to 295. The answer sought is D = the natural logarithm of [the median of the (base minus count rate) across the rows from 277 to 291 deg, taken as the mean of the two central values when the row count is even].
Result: 1.6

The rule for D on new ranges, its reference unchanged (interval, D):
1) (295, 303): -0.9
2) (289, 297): 0.4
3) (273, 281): 0.8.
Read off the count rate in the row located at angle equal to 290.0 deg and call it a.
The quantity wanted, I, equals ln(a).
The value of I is 3.24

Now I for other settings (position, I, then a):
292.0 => 3.20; 24.42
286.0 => 3.12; 22.63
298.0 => 3.06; 21.38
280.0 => 2.64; 14.05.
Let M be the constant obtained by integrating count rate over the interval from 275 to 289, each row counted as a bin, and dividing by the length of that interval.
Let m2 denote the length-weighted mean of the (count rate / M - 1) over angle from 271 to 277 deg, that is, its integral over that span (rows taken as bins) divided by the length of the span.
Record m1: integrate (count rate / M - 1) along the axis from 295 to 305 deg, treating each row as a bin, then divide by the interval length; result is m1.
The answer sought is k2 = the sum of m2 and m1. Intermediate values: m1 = 0.31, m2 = 0.37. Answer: 0.69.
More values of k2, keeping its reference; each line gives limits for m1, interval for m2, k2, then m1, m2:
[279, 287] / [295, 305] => 0.17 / -0.14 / 0.31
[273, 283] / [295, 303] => 0.27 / 0.01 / 0.26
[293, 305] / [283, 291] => 0.43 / 0.26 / 0.17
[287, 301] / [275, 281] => 0.18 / 0.20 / -0.02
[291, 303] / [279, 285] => -0.02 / 0.22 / -0.24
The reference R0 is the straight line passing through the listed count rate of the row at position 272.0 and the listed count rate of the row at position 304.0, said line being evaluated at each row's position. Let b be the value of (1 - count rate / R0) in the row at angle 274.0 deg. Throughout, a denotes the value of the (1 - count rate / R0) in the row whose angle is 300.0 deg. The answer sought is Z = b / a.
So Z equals 0.19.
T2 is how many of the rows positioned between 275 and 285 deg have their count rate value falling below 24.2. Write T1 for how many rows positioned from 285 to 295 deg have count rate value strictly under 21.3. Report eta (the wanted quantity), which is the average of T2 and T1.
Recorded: 3.0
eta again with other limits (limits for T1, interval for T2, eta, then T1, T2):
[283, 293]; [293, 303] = 2.0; 1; 3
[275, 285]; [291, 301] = 3.5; 4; 3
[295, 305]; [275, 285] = 3.0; 1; 5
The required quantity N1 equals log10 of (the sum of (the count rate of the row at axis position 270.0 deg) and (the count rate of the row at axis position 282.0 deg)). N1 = 1.64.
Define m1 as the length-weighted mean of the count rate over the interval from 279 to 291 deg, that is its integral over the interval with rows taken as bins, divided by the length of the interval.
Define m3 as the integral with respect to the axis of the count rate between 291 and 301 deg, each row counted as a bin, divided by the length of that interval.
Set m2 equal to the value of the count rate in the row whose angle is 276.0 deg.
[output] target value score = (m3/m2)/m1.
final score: 0.05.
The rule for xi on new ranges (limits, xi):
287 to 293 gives -12.3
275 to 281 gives -10.7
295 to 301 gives -11.6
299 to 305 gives -13.1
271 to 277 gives -12.6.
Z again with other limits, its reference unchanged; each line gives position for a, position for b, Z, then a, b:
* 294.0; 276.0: 0.45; 0.3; 0.15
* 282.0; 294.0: 0.62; 0.5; 0.33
